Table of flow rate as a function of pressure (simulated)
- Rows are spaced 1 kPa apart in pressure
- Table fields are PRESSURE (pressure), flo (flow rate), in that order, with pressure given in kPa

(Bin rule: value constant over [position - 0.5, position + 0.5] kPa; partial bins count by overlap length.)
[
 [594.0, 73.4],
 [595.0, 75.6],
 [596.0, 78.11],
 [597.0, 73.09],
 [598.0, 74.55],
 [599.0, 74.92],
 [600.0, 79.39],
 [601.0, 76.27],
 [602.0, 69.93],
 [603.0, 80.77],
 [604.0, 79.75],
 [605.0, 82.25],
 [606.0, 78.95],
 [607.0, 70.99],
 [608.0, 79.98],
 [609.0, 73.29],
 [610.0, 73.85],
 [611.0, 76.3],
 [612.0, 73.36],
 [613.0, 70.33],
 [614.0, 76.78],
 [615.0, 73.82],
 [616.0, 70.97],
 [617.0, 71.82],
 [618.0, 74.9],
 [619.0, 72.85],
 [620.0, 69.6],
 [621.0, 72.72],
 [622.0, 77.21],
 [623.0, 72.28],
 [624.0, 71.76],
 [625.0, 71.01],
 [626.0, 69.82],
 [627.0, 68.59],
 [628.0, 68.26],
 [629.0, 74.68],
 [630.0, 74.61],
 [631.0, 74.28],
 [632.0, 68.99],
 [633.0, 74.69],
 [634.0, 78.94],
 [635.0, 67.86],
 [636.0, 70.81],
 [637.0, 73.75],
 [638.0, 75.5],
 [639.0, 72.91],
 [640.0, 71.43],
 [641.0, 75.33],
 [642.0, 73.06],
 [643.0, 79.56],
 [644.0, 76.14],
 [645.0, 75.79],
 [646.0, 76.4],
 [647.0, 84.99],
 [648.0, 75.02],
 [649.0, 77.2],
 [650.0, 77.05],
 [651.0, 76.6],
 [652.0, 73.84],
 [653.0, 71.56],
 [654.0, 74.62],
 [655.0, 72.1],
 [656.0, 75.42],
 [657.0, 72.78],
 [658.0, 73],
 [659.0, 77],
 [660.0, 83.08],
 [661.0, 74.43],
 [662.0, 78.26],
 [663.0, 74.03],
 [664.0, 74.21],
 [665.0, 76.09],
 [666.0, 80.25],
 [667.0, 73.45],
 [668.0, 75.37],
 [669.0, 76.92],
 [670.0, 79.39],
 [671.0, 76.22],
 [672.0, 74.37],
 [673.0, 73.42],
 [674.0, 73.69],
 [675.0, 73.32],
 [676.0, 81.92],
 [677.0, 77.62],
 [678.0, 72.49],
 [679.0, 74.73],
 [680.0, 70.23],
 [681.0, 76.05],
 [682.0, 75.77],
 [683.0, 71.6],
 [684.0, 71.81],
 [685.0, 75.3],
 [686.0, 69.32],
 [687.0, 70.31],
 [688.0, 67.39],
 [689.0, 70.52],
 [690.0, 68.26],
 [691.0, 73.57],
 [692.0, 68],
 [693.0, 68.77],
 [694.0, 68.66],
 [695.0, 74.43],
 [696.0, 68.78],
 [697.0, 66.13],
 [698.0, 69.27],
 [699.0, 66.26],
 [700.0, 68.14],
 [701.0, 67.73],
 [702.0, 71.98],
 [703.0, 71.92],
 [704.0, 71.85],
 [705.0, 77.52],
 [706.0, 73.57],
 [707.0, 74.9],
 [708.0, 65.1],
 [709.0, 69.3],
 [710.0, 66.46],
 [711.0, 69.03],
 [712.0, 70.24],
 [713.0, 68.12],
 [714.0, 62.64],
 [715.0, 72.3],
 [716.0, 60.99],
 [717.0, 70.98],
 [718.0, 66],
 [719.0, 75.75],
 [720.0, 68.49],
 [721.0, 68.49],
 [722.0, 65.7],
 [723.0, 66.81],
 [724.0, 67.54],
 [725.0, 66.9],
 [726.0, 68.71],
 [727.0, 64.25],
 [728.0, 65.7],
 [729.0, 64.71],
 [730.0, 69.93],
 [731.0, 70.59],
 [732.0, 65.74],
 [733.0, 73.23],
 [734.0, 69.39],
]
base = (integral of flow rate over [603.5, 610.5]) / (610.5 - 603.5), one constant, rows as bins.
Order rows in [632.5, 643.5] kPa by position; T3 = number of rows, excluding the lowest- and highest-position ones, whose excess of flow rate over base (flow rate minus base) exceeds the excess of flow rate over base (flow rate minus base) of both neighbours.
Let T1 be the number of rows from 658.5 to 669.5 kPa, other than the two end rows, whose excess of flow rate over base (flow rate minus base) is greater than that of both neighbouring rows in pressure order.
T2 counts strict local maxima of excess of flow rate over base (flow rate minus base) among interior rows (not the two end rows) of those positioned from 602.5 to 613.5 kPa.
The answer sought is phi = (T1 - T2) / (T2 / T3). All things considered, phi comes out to 0.0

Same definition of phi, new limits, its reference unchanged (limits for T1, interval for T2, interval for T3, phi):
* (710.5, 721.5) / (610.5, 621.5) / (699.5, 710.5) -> 4.0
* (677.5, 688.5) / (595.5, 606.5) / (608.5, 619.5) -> 1.0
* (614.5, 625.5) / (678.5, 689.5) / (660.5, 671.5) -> -1.0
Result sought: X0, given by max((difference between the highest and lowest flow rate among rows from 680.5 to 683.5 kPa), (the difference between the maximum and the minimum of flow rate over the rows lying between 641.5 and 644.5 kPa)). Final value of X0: 6.5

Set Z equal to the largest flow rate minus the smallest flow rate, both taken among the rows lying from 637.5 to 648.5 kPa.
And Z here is 14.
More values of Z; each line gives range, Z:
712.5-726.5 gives 15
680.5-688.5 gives 9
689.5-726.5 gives 17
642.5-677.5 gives 13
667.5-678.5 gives 9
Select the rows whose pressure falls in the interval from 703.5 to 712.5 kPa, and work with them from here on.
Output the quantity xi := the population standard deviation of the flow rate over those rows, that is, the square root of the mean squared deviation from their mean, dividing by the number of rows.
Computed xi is 3.8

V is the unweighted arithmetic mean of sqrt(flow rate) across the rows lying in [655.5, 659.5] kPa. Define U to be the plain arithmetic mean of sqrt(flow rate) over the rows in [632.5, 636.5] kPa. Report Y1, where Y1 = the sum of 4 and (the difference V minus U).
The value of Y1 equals 4.1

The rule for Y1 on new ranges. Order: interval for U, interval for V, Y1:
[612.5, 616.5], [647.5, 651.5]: 4.2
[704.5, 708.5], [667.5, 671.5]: 4.2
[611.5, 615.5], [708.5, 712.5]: 3.7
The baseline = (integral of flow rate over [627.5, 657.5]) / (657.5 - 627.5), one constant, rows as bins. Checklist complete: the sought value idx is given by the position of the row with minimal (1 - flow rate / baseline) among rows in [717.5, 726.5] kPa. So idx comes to 719.0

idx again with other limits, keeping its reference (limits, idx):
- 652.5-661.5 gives 660.0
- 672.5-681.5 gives 676.0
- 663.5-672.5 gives 666.0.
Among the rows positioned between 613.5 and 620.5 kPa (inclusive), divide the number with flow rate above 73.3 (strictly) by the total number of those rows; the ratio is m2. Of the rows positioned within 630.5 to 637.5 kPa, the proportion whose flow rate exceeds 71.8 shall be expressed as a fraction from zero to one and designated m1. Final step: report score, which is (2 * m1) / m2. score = 2.7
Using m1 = 0.6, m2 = 0.4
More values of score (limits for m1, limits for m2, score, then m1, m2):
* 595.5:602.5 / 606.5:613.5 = 3.0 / 0.9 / 0.6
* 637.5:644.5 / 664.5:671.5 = 1.7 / 0.9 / 1.0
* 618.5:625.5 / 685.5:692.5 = 8.0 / 0.6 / 0.1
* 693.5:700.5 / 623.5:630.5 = 1.0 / 0.1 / 0.3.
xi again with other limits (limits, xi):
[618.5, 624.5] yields 2.3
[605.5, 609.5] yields 3.8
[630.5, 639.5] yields 3.2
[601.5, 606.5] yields 4.3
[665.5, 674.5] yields 2.4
